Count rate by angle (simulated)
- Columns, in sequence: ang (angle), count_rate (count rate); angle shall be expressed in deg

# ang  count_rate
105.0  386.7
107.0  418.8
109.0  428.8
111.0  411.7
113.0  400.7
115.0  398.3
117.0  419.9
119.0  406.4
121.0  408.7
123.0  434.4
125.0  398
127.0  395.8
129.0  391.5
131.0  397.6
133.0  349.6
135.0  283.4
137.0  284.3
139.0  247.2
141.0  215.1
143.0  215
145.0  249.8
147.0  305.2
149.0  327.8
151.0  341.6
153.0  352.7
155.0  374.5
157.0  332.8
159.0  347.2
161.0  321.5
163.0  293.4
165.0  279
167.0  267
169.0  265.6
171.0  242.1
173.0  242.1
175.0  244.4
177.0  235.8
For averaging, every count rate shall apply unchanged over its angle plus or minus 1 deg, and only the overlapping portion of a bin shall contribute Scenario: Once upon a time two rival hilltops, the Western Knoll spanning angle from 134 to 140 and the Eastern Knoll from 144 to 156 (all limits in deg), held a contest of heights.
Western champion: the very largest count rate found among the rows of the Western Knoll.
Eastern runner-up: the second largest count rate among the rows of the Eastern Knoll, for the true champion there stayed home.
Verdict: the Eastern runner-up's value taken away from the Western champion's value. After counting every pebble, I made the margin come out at -68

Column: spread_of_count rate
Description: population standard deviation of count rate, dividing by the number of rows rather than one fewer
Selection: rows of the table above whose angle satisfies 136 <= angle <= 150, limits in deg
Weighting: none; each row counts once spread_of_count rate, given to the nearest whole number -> 40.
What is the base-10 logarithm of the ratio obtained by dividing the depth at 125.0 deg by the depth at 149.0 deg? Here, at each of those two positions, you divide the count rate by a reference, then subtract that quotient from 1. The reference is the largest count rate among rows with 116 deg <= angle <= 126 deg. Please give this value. -0.47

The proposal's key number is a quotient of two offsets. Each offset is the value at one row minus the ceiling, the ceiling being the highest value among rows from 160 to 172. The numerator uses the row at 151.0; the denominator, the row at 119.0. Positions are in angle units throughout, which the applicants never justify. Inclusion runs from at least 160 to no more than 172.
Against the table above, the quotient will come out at 0.2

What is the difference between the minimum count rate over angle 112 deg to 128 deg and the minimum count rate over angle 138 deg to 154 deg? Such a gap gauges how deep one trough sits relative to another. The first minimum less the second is 181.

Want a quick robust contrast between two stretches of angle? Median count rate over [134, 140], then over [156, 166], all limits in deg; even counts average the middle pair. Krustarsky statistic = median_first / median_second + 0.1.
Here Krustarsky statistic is 1.0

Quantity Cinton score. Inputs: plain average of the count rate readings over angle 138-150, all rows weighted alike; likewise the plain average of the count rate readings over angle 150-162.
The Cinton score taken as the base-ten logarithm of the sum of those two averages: 2.782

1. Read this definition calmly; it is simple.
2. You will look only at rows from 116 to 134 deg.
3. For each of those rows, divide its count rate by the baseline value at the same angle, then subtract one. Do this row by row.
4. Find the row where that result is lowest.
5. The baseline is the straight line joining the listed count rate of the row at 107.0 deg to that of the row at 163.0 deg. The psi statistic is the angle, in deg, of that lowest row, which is 133.0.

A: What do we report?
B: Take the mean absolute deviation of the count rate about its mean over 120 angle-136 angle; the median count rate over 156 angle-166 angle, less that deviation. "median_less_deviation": 289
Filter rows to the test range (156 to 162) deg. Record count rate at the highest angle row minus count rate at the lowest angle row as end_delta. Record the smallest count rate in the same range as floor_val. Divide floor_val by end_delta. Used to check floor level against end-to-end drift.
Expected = -28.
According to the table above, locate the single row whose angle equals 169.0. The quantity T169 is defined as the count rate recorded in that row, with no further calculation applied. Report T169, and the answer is 265.6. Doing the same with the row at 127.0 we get 395.8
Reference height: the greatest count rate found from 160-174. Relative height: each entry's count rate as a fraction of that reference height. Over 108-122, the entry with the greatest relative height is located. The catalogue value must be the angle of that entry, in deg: 109.0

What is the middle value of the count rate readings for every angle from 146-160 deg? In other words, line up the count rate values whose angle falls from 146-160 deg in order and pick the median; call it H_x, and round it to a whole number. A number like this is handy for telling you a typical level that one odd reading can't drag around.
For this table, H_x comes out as 342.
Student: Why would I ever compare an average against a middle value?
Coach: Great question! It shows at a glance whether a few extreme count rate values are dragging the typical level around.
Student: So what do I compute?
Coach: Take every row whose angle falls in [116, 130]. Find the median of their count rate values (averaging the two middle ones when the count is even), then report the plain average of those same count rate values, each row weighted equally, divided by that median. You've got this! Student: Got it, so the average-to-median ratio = 1.00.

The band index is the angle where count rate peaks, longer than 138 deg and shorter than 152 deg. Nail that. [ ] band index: 151.0 deg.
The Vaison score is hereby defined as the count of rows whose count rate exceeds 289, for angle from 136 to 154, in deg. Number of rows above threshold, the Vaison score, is 4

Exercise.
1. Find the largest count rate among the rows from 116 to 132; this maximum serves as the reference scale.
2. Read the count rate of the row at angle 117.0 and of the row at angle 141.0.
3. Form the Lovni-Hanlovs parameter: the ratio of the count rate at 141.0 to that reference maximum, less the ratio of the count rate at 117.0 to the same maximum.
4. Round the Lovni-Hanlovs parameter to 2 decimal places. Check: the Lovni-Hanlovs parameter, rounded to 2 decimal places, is -0.47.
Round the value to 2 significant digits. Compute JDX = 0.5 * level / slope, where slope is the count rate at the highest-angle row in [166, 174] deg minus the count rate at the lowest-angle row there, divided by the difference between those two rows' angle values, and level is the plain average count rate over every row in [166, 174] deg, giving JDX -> -31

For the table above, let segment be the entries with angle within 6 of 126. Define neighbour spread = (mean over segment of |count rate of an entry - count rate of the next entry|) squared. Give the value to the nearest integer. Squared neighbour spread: 223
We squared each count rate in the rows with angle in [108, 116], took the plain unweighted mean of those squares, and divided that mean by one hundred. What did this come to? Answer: 1681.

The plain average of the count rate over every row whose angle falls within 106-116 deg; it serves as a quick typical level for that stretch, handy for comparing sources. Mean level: 412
